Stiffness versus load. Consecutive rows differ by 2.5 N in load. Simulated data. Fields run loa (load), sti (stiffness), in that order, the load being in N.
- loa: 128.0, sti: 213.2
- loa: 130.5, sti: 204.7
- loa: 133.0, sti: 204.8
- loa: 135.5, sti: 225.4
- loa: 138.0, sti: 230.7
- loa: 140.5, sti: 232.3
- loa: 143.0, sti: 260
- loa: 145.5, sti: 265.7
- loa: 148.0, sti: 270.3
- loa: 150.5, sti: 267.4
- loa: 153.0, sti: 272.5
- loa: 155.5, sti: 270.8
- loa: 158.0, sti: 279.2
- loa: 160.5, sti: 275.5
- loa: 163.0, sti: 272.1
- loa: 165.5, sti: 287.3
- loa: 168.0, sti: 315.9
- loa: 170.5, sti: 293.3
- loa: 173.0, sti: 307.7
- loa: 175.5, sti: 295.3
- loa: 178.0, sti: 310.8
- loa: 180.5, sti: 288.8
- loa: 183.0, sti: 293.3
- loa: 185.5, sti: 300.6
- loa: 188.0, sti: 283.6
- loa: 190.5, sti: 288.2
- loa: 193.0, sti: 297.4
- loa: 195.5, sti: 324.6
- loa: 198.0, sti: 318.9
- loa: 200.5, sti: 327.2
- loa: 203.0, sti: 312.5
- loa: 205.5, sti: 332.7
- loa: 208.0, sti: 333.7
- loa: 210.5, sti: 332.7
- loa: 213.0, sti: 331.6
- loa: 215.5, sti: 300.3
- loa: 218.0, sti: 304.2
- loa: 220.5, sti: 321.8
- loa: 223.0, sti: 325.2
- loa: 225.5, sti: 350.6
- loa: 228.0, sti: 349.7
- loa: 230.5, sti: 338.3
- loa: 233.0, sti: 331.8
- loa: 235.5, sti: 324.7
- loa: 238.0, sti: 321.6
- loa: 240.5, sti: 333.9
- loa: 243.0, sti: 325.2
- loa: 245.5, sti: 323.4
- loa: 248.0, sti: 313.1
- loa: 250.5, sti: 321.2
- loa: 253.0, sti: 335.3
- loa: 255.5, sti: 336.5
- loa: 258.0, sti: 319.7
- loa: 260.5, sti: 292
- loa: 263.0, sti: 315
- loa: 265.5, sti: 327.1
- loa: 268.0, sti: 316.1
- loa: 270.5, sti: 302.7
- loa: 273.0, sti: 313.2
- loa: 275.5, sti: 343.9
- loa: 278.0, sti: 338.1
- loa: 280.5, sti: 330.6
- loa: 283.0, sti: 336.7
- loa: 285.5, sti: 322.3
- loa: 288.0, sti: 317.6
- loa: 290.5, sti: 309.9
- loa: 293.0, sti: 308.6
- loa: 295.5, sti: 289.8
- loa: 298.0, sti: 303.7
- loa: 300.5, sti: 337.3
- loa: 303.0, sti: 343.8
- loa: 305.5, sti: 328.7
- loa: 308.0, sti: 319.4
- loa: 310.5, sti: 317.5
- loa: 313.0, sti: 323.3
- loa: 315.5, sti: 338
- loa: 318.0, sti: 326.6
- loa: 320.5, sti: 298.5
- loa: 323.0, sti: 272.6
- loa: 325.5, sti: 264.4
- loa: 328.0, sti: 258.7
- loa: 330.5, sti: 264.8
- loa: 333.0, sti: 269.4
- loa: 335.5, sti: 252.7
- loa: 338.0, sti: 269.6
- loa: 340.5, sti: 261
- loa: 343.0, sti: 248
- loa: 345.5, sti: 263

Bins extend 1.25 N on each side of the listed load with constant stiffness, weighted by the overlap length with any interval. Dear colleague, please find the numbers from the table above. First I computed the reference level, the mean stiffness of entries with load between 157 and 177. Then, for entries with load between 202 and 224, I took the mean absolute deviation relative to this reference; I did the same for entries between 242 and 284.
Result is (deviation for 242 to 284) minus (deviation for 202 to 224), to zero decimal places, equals 1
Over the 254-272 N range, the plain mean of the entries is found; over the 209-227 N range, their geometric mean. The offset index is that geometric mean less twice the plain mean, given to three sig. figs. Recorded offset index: -308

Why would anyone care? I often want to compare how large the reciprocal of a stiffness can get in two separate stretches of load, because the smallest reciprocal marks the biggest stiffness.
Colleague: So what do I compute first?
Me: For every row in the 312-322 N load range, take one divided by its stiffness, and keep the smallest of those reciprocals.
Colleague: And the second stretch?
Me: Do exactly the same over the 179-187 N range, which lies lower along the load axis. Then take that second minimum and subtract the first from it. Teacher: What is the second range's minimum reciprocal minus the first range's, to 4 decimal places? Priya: 0.0004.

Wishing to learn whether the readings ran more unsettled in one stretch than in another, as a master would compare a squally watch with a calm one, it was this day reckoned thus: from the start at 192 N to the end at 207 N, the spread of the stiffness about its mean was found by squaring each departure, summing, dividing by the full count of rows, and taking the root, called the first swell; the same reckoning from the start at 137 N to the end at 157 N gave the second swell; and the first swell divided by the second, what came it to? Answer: 0.71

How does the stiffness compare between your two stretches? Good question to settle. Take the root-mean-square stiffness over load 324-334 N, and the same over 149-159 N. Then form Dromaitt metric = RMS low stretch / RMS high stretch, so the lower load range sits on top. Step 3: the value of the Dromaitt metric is 1.03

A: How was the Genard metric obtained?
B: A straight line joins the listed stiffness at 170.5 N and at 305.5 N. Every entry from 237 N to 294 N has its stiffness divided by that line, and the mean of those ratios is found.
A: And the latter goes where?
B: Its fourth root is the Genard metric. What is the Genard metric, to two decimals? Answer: 1.00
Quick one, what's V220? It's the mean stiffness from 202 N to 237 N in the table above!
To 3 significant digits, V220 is 328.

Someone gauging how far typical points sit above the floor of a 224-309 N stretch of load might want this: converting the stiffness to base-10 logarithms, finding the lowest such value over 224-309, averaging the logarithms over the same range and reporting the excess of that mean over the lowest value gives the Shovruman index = 0.05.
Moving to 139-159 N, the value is 0.06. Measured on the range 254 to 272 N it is 0.03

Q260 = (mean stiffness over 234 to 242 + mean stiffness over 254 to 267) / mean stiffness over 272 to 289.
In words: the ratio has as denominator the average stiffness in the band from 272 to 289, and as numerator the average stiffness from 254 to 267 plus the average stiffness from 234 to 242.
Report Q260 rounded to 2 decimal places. 1.96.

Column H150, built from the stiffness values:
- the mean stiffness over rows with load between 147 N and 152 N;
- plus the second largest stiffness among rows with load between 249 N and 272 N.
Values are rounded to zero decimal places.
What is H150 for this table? 604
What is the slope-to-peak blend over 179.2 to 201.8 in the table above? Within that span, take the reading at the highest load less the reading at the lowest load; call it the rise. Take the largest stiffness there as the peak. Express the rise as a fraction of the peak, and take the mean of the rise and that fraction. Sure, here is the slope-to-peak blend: 19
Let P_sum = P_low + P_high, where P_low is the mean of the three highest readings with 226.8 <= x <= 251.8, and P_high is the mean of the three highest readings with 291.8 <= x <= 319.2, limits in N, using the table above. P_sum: 680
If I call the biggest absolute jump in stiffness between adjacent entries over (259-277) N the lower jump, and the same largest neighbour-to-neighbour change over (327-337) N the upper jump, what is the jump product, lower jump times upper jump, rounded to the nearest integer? 513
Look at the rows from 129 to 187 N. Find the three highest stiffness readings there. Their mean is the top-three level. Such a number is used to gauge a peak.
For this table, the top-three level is 311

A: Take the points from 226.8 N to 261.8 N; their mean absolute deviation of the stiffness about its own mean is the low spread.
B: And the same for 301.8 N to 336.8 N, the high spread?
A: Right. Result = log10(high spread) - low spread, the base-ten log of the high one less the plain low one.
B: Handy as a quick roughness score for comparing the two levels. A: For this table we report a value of -8.3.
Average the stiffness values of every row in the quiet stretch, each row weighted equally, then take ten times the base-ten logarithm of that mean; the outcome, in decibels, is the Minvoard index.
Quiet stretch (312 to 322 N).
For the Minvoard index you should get 25.1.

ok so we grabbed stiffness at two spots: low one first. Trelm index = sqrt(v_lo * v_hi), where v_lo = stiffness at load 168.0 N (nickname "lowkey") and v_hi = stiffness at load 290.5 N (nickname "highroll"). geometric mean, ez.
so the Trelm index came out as 313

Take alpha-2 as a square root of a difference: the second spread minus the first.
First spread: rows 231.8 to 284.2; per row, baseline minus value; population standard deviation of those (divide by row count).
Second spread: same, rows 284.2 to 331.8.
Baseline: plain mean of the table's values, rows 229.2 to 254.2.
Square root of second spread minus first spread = 3.7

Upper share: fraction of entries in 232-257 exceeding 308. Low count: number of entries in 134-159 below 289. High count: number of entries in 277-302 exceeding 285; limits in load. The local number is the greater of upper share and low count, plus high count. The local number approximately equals 20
